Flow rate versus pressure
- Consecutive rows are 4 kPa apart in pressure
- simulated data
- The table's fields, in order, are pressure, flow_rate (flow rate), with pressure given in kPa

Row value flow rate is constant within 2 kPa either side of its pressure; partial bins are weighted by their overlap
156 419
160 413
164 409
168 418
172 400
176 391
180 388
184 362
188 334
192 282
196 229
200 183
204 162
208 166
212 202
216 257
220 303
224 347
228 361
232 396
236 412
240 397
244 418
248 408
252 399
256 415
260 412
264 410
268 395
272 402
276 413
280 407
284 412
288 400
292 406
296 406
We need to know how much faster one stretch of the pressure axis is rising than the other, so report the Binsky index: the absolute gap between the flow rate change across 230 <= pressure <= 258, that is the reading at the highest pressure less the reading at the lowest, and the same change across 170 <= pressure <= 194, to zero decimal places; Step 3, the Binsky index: 137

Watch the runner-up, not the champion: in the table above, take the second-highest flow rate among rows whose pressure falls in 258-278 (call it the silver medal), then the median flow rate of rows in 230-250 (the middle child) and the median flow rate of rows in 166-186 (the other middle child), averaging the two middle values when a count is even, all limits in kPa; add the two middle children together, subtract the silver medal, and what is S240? 387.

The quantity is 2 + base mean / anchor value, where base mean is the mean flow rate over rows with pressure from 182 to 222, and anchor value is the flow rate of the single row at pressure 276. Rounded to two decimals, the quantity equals 2.60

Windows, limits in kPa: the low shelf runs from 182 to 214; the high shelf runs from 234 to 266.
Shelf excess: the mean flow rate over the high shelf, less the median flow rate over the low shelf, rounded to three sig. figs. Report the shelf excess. 193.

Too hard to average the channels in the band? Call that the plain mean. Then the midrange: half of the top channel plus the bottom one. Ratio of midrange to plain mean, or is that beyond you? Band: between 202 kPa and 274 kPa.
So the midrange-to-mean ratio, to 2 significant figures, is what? 0.83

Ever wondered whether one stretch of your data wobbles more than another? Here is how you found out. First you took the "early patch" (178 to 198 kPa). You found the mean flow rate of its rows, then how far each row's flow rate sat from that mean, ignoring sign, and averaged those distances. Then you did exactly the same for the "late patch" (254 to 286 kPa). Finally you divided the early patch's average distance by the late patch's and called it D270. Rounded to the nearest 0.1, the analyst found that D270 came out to 9.8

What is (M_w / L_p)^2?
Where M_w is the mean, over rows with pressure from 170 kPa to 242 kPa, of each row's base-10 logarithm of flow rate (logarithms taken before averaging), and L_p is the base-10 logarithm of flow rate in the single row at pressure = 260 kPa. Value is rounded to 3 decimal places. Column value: 0.893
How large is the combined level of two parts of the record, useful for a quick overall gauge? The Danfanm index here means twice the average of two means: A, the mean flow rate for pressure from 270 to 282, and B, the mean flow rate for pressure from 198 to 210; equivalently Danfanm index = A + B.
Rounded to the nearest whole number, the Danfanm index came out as 578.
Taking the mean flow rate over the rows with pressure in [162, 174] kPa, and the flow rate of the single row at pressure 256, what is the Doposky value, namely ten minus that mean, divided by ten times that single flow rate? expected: -0.096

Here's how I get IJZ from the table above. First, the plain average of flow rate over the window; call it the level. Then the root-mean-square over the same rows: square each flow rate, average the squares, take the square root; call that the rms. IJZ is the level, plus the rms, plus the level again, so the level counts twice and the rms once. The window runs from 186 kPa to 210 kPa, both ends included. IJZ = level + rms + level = 687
